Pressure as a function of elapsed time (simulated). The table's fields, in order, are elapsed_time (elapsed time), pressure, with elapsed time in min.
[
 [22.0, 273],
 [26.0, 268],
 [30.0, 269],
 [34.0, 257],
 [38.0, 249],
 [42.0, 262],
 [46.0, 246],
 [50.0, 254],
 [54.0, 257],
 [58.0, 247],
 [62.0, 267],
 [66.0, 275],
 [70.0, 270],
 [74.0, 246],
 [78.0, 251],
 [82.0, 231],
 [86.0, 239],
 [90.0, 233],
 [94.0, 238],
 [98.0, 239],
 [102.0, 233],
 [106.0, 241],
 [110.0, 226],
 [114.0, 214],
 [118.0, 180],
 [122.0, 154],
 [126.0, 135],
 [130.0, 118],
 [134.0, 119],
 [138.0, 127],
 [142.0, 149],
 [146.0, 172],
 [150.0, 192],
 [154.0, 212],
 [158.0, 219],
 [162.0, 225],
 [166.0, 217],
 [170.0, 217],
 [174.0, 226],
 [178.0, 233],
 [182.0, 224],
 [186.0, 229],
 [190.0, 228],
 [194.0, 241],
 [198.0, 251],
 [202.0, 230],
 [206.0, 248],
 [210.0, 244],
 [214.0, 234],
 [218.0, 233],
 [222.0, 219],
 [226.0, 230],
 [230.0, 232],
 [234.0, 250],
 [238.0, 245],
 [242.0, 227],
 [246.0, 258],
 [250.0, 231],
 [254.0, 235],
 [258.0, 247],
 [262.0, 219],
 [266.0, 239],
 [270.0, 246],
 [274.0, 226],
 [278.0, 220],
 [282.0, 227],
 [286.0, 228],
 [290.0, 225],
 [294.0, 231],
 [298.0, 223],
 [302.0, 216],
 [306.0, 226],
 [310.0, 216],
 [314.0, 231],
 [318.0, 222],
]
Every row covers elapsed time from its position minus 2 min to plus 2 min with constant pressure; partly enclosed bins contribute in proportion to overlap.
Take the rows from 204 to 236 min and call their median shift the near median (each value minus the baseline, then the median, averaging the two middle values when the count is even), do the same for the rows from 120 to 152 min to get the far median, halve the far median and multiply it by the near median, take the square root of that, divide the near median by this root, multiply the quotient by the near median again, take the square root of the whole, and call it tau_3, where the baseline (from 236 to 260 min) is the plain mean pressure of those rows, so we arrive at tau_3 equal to 1.6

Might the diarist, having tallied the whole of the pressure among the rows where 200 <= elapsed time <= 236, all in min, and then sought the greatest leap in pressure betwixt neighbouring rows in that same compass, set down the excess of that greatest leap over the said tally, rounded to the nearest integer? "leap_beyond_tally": -2102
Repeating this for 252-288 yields -2059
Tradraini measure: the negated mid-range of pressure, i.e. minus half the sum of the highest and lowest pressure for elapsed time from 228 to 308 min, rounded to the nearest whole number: -237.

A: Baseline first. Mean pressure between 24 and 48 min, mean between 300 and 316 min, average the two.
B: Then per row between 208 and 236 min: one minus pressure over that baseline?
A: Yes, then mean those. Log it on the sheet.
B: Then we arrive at 0.024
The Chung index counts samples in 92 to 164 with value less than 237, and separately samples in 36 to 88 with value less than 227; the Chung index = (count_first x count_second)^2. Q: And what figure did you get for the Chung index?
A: 0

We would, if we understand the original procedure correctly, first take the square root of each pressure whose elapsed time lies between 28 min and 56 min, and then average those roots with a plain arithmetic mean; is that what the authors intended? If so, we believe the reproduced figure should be 16.0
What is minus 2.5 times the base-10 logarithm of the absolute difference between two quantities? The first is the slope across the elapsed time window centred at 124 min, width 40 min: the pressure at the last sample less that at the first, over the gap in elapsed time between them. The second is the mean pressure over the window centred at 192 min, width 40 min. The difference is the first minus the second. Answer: -5.94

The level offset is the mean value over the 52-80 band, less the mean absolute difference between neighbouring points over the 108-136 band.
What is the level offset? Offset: 241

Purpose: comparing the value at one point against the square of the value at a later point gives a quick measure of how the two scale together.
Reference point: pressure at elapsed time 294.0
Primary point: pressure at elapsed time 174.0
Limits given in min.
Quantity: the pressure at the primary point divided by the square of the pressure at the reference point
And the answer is 0.0042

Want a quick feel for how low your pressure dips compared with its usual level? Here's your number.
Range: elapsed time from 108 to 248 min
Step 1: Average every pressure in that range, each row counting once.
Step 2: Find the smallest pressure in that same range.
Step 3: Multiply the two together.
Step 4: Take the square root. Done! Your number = 158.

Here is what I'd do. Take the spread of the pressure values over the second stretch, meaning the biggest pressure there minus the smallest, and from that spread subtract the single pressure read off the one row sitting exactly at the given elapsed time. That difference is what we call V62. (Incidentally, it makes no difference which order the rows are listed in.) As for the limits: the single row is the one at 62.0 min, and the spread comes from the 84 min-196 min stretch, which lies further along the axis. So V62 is -144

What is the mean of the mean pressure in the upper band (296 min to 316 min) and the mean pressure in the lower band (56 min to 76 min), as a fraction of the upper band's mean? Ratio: 1.09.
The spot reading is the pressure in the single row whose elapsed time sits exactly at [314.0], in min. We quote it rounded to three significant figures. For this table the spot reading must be 231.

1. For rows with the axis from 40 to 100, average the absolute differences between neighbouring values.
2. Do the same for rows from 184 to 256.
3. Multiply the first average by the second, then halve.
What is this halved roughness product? 61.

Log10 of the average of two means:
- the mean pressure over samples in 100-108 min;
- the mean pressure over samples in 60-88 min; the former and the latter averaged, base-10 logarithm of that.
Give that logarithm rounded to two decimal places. 2.39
